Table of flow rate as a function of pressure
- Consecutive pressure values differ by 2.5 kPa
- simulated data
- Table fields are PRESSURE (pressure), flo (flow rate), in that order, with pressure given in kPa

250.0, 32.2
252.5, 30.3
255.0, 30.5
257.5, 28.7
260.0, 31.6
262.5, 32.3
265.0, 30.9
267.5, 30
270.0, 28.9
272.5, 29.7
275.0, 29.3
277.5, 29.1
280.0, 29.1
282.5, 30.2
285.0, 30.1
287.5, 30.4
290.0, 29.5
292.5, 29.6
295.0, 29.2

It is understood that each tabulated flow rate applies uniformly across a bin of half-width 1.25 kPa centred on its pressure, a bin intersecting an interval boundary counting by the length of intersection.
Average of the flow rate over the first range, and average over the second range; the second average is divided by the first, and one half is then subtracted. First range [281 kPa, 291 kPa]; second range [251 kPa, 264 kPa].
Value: 0.52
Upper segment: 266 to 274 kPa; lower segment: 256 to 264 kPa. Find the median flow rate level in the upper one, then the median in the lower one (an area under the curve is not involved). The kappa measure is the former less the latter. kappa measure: -1.9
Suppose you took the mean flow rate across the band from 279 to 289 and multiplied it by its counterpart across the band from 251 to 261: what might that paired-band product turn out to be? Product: 907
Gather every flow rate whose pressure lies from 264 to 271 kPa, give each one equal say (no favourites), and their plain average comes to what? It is 29.9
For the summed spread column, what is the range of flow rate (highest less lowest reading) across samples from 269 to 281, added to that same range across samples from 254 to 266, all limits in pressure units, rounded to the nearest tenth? 4.4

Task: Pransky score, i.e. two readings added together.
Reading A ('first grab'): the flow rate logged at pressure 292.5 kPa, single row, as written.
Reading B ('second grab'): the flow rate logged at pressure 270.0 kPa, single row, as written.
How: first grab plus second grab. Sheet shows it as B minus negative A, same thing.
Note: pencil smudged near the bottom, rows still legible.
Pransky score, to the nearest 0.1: 58.5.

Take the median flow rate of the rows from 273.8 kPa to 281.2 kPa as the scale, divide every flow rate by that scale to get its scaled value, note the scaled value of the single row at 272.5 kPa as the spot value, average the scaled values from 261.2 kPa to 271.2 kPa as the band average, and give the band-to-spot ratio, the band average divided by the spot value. 1.03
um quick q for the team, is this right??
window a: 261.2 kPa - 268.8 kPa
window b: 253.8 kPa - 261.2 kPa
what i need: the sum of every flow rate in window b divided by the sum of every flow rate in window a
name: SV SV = 0.97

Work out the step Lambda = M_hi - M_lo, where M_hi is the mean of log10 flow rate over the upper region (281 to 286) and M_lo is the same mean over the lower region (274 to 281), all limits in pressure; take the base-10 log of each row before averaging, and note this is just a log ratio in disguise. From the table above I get 0.014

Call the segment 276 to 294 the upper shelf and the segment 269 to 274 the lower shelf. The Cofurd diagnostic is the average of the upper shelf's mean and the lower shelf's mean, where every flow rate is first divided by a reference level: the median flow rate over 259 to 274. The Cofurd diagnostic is 0.969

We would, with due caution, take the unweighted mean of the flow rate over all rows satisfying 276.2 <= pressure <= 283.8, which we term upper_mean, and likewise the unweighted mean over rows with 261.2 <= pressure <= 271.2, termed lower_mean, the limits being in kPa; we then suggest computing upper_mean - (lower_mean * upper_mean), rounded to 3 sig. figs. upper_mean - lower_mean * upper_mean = -870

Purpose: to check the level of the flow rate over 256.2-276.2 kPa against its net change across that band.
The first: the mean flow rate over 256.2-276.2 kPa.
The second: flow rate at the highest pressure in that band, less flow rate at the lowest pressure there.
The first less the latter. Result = 29.6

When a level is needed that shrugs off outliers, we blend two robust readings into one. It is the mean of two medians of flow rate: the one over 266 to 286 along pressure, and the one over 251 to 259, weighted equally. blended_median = 29.9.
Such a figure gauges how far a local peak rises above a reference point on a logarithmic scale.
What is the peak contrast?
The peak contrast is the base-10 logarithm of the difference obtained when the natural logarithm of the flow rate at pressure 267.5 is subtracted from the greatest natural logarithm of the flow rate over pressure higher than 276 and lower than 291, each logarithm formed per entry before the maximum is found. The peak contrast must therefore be -1.88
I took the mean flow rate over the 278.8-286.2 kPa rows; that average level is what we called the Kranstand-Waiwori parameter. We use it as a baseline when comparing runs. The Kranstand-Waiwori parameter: 29.8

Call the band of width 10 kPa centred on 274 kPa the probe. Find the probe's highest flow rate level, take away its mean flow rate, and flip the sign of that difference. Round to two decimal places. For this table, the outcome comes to -0.45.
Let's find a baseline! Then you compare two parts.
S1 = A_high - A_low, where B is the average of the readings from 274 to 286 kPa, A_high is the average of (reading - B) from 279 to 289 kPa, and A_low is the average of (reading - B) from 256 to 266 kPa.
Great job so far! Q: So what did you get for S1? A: -0.9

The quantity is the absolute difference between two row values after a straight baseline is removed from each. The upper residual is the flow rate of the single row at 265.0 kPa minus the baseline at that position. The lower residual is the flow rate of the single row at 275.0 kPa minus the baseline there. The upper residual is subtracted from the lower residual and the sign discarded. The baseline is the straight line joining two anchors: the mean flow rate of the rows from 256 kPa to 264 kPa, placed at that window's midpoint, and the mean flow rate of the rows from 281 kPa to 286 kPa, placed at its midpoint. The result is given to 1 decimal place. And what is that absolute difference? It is 1.3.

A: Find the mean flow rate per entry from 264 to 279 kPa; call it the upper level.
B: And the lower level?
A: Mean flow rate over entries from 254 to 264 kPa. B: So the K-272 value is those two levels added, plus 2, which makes 62.4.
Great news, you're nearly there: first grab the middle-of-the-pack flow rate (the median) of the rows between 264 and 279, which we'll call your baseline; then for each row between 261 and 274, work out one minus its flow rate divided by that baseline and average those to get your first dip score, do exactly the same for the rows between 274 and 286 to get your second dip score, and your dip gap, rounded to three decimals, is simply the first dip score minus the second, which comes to -0.027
